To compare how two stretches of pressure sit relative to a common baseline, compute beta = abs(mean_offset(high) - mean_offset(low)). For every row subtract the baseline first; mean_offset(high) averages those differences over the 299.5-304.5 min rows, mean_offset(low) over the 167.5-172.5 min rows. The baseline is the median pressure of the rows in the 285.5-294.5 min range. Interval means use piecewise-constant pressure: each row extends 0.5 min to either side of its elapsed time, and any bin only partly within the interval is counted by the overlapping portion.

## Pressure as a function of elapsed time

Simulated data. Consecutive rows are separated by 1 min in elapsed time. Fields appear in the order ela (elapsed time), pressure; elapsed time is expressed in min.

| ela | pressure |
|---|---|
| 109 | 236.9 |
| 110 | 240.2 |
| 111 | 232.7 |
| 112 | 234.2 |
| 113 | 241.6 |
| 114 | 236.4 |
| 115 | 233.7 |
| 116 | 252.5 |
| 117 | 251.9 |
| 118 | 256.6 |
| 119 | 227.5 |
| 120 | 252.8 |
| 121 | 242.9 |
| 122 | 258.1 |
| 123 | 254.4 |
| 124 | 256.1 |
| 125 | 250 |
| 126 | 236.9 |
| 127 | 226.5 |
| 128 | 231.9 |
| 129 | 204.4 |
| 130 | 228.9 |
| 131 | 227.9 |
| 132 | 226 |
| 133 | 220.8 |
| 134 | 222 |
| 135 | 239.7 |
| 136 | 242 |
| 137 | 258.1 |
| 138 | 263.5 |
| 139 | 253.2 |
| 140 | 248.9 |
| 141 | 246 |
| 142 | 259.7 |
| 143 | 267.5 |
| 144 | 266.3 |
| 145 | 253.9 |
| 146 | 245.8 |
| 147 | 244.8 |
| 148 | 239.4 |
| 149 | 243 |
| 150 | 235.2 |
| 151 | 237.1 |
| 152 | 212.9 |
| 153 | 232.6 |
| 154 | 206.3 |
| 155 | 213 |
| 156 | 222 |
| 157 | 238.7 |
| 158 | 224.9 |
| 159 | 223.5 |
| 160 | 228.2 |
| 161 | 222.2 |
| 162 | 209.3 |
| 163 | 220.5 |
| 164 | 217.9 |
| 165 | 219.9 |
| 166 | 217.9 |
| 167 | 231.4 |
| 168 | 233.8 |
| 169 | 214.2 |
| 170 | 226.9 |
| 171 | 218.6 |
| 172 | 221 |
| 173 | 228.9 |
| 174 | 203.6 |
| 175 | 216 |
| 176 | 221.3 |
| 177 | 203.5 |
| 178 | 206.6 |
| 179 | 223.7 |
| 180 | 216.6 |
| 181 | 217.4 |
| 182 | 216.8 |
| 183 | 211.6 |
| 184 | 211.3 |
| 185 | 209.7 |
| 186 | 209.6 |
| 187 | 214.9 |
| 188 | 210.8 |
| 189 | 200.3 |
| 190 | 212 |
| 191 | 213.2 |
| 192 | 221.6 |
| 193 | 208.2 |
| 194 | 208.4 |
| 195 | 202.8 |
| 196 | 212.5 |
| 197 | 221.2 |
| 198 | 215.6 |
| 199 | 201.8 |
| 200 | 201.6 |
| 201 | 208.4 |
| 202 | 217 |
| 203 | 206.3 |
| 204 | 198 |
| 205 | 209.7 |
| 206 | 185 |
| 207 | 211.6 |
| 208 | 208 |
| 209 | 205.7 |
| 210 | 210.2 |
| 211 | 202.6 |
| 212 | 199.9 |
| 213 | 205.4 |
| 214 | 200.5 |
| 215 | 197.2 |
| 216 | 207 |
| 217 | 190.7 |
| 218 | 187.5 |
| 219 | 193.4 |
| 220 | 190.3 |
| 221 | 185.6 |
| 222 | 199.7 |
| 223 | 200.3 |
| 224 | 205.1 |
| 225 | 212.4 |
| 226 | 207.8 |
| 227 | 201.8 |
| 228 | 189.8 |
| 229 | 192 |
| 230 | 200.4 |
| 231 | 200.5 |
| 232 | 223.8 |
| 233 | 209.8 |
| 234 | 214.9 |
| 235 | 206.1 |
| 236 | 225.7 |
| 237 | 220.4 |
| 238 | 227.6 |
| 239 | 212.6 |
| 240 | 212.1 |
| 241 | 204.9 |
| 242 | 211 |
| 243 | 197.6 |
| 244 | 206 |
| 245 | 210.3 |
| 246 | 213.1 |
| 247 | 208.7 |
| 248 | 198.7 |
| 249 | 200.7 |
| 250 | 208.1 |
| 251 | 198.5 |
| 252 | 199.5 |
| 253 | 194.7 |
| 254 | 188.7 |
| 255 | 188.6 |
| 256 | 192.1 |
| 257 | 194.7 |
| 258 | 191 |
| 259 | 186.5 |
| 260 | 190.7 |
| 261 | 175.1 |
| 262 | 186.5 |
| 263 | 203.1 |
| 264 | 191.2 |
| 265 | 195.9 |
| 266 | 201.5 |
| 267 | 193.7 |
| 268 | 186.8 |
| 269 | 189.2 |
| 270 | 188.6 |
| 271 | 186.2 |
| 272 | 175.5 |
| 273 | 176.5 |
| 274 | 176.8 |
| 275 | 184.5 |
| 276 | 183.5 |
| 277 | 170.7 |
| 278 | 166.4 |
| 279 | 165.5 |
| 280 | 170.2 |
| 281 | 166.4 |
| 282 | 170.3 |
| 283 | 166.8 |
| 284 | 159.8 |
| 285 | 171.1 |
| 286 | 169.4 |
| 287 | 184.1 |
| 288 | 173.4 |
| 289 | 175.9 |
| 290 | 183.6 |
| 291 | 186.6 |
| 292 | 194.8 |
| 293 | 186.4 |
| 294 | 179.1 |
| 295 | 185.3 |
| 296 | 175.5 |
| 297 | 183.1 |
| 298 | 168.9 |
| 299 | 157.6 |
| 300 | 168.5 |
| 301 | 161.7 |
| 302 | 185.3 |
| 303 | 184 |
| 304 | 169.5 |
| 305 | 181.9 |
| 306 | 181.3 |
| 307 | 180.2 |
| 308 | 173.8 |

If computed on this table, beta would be 49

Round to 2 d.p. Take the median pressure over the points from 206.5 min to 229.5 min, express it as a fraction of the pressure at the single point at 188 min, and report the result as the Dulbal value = 0.95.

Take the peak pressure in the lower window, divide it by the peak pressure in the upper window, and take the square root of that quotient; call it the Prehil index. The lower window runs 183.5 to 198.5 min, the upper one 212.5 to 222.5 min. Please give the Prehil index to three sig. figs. 1.03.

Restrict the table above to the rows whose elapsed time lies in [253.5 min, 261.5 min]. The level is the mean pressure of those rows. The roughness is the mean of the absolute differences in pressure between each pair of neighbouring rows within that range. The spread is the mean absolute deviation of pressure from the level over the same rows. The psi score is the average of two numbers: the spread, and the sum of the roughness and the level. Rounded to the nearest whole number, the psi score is 99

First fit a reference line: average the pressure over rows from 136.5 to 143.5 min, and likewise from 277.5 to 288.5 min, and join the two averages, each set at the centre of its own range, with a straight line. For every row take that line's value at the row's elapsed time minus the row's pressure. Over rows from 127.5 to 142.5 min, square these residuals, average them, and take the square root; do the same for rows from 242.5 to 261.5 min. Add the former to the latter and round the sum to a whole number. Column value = 39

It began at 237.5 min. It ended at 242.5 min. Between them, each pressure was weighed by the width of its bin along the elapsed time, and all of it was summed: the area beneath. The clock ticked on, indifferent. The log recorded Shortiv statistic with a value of 1068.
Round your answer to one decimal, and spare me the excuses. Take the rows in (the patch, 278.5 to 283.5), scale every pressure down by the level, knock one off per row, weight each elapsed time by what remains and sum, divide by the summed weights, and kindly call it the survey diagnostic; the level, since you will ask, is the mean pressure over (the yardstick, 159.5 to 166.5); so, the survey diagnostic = 281.0 min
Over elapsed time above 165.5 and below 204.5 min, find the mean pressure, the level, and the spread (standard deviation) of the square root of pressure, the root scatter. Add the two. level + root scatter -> 214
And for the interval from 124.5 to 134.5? 228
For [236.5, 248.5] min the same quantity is 211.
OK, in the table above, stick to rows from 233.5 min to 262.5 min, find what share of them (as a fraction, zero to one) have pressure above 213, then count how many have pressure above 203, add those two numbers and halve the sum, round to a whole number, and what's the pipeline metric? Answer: 7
